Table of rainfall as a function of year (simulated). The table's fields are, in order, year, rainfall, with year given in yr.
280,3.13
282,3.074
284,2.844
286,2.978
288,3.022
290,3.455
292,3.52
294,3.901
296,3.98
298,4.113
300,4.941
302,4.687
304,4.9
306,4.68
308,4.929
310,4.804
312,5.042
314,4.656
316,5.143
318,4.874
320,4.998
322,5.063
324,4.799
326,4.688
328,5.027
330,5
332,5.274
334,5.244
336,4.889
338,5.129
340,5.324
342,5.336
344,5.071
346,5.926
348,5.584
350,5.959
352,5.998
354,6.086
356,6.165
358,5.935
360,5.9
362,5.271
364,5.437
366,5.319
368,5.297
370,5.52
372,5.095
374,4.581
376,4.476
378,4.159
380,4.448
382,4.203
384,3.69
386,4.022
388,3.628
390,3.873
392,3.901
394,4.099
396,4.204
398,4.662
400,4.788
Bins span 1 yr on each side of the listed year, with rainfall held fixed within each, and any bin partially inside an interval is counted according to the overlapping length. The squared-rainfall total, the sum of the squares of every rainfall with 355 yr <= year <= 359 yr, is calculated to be 73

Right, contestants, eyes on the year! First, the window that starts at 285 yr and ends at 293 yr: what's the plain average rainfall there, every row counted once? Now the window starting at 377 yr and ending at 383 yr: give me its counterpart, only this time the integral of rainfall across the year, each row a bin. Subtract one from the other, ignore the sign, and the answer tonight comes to 22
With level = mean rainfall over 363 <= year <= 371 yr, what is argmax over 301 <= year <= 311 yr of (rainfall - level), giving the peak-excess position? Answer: 308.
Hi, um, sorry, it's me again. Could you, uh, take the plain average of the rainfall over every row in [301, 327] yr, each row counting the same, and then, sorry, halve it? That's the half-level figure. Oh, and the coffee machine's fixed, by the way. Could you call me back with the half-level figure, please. 2.4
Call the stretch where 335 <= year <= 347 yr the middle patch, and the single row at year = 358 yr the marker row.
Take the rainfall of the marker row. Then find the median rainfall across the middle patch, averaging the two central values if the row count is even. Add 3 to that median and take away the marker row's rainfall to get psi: 2.29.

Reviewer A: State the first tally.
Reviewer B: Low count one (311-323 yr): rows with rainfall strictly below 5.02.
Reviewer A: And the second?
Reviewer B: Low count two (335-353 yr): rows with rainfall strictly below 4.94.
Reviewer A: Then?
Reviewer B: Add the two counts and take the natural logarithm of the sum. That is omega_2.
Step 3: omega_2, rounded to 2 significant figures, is 1.4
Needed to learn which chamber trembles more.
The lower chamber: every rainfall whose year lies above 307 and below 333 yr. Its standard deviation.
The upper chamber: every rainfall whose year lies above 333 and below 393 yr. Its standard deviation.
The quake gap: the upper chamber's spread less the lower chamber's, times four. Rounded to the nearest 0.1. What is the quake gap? 2.4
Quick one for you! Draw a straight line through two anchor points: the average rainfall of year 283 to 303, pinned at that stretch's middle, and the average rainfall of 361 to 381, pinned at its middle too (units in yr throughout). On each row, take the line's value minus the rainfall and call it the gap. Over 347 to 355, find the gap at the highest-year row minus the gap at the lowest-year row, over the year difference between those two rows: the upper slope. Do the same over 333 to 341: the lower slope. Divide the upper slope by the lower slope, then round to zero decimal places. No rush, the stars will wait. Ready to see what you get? -30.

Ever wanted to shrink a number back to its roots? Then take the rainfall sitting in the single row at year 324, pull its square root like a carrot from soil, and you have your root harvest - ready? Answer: 2.19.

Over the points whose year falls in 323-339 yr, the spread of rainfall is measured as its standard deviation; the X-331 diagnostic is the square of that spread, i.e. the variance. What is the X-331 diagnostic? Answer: 0.04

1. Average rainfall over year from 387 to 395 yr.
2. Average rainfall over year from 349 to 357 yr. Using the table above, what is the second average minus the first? 2.2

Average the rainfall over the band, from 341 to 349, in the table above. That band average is 5.48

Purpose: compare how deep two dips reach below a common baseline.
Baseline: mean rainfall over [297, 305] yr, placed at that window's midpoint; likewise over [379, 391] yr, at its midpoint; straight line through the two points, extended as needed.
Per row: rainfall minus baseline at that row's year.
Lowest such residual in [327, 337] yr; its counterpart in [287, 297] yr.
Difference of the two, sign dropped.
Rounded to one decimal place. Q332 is 2.3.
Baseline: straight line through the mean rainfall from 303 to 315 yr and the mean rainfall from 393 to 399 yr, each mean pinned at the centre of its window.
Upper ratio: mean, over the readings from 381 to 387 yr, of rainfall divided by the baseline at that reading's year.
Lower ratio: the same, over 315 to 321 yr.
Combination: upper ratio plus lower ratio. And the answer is 1.95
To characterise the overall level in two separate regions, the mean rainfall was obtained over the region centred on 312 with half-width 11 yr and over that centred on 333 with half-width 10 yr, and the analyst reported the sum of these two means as 10.0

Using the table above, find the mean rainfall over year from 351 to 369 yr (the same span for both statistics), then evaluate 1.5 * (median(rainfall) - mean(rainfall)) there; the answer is 0.28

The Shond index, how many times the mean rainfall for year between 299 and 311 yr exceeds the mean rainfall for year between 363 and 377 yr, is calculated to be 0.95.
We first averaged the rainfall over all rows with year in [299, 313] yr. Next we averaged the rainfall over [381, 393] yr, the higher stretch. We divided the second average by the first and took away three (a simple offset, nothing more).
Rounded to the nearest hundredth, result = -2.20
